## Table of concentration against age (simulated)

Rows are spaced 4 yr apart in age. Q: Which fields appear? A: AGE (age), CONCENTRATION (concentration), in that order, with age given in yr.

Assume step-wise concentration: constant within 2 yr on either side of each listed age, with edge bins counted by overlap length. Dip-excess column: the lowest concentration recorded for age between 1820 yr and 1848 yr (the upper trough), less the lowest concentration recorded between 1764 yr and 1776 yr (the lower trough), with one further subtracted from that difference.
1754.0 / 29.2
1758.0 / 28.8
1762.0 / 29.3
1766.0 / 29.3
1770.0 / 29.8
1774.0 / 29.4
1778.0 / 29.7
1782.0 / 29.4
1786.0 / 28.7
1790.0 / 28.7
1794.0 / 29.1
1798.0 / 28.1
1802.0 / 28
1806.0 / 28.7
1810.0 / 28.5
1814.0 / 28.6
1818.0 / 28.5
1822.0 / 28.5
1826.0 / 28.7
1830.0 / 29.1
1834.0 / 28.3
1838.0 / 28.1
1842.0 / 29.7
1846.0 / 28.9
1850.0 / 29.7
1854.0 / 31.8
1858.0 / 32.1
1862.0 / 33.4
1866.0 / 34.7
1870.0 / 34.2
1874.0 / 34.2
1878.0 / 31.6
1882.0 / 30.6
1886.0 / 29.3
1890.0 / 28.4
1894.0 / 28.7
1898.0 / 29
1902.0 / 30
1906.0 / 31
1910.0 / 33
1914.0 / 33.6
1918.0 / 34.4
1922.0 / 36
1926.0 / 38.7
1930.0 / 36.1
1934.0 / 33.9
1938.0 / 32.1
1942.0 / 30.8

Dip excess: -2.2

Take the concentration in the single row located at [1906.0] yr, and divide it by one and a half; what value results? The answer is 20.7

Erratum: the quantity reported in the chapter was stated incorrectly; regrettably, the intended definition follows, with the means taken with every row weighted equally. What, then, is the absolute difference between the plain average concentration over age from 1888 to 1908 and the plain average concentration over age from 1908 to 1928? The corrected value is 5.7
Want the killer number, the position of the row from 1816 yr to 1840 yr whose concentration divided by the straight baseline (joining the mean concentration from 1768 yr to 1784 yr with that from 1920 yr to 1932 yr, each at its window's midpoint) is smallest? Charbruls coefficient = 1838.0 yr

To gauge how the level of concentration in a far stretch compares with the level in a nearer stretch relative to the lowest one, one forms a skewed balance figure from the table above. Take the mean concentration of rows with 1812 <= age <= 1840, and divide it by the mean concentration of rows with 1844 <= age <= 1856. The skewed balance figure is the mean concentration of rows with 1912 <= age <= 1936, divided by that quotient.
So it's 37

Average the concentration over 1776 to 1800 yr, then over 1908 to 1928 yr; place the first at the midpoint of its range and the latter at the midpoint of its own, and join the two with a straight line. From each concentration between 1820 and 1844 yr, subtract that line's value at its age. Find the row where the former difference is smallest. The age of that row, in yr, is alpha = 1838.0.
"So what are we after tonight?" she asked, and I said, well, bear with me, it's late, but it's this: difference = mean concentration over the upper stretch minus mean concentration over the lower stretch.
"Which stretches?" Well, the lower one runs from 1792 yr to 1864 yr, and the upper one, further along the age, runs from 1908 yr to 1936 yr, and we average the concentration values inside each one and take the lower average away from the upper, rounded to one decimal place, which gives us 5.8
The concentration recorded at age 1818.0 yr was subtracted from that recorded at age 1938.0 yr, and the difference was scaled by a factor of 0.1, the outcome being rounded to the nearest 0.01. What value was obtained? 0.36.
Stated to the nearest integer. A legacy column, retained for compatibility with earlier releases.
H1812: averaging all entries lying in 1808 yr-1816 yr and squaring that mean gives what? 815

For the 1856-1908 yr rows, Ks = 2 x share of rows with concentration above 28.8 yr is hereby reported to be 1.7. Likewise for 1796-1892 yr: 1.1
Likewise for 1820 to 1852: 1.0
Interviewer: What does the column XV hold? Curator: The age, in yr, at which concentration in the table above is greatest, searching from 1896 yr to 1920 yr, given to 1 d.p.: 1918.0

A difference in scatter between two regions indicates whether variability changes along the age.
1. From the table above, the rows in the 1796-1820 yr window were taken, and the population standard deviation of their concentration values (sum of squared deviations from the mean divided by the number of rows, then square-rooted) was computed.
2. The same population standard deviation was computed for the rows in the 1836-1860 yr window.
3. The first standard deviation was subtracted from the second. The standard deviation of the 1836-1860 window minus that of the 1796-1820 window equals 1.2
